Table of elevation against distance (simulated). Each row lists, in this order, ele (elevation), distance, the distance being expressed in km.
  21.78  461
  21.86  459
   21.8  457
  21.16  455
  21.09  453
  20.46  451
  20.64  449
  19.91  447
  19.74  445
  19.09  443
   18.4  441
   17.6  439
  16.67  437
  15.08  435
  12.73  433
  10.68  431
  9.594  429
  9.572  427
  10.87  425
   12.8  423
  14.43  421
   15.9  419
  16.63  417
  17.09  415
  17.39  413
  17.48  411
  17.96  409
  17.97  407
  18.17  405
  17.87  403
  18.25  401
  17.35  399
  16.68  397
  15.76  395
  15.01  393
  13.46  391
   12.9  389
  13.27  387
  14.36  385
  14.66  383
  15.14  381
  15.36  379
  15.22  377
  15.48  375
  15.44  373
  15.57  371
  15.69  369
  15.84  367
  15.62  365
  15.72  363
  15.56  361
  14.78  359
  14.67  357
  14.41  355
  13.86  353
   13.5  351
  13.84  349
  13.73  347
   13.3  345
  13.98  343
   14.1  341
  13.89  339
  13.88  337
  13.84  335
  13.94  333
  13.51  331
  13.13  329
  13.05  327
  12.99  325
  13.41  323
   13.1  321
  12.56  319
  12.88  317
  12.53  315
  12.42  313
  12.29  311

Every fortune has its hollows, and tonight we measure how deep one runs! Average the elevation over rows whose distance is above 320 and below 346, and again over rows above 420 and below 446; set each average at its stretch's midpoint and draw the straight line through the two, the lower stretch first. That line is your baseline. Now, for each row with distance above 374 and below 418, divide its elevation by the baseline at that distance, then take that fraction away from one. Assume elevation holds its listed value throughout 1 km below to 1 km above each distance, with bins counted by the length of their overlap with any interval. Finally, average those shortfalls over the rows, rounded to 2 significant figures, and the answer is -0.14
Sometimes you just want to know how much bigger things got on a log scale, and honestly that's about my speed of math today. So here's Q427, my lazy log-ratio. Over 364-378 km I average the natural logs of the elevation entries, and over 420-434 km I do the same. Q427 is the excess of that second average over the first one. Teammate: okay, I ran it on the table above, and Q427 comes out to -0.31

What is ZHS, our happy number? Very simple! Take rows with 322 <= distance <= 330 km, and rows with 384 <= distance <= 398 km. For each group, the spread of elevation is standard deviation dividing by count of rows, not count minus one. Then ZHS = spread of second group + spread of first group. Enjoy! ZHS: 1.5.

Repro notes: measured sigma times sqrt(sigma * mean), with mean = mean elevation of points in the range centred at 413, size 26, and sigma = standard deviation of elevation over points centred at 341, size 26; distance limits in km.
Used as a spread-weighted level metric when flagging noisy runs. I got 0.6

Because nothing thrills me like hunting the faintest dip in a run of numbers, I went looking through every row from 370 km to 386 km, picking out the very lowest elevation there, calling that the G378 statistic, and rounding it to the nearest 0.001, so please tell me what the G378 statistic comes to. 14.360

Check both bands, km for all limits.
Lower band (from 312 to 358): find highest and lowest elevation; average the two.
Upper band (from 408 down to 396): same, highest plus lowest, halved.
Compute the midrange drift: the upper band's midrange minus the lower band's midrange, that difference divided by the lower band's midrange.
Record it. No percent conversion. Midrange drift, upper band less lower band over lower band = 0.29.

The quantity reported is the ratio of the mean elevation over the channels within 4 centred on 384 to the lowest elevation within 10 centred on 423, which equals 1.5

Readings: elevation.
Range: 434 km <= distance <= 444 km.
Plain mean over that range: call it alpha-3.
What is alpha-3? 17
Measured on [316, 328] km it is 13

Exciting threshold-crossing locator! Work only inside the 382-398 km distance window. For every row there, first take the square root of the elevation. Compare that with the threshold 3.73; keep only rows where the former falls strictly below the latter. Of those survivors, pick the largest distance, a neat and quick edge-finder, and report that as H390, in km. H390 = 391 km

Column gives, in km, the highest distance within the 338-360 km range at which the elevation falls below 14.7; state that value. 357 km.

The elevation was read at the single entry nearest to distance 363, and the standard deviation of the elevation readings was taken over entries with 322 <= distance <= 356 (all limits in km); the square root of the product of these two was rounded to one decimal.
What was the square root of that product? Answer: 2.5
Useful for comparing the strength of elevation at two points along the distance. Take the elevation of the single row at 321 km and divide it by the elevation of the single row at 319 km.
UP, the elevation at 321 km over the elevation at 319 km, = 1.04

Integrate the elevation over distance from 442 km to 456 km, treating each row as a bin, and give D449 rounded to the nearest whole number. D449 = 284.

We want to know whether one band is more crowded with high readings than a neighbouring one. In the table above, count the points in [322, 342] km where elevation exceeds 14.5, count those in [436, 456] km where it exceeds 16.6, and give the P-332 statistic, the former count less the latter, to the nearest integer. -10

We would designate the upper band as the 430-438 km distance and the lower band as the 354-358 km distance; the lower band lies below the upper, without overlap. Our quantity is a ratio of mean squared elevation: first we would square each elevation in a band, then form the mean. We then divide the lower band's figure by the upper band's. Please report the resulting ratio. 1.08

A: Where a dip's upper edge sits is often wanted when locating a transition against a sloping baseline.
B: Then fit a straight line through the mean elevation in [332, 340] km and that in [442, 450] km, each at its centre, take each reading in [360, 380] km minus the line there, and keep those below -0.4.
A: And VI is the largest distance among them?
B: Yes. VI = 379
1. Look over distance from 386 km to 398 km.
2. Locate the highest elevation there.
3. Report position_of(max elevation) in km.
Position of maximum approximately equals 397 km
